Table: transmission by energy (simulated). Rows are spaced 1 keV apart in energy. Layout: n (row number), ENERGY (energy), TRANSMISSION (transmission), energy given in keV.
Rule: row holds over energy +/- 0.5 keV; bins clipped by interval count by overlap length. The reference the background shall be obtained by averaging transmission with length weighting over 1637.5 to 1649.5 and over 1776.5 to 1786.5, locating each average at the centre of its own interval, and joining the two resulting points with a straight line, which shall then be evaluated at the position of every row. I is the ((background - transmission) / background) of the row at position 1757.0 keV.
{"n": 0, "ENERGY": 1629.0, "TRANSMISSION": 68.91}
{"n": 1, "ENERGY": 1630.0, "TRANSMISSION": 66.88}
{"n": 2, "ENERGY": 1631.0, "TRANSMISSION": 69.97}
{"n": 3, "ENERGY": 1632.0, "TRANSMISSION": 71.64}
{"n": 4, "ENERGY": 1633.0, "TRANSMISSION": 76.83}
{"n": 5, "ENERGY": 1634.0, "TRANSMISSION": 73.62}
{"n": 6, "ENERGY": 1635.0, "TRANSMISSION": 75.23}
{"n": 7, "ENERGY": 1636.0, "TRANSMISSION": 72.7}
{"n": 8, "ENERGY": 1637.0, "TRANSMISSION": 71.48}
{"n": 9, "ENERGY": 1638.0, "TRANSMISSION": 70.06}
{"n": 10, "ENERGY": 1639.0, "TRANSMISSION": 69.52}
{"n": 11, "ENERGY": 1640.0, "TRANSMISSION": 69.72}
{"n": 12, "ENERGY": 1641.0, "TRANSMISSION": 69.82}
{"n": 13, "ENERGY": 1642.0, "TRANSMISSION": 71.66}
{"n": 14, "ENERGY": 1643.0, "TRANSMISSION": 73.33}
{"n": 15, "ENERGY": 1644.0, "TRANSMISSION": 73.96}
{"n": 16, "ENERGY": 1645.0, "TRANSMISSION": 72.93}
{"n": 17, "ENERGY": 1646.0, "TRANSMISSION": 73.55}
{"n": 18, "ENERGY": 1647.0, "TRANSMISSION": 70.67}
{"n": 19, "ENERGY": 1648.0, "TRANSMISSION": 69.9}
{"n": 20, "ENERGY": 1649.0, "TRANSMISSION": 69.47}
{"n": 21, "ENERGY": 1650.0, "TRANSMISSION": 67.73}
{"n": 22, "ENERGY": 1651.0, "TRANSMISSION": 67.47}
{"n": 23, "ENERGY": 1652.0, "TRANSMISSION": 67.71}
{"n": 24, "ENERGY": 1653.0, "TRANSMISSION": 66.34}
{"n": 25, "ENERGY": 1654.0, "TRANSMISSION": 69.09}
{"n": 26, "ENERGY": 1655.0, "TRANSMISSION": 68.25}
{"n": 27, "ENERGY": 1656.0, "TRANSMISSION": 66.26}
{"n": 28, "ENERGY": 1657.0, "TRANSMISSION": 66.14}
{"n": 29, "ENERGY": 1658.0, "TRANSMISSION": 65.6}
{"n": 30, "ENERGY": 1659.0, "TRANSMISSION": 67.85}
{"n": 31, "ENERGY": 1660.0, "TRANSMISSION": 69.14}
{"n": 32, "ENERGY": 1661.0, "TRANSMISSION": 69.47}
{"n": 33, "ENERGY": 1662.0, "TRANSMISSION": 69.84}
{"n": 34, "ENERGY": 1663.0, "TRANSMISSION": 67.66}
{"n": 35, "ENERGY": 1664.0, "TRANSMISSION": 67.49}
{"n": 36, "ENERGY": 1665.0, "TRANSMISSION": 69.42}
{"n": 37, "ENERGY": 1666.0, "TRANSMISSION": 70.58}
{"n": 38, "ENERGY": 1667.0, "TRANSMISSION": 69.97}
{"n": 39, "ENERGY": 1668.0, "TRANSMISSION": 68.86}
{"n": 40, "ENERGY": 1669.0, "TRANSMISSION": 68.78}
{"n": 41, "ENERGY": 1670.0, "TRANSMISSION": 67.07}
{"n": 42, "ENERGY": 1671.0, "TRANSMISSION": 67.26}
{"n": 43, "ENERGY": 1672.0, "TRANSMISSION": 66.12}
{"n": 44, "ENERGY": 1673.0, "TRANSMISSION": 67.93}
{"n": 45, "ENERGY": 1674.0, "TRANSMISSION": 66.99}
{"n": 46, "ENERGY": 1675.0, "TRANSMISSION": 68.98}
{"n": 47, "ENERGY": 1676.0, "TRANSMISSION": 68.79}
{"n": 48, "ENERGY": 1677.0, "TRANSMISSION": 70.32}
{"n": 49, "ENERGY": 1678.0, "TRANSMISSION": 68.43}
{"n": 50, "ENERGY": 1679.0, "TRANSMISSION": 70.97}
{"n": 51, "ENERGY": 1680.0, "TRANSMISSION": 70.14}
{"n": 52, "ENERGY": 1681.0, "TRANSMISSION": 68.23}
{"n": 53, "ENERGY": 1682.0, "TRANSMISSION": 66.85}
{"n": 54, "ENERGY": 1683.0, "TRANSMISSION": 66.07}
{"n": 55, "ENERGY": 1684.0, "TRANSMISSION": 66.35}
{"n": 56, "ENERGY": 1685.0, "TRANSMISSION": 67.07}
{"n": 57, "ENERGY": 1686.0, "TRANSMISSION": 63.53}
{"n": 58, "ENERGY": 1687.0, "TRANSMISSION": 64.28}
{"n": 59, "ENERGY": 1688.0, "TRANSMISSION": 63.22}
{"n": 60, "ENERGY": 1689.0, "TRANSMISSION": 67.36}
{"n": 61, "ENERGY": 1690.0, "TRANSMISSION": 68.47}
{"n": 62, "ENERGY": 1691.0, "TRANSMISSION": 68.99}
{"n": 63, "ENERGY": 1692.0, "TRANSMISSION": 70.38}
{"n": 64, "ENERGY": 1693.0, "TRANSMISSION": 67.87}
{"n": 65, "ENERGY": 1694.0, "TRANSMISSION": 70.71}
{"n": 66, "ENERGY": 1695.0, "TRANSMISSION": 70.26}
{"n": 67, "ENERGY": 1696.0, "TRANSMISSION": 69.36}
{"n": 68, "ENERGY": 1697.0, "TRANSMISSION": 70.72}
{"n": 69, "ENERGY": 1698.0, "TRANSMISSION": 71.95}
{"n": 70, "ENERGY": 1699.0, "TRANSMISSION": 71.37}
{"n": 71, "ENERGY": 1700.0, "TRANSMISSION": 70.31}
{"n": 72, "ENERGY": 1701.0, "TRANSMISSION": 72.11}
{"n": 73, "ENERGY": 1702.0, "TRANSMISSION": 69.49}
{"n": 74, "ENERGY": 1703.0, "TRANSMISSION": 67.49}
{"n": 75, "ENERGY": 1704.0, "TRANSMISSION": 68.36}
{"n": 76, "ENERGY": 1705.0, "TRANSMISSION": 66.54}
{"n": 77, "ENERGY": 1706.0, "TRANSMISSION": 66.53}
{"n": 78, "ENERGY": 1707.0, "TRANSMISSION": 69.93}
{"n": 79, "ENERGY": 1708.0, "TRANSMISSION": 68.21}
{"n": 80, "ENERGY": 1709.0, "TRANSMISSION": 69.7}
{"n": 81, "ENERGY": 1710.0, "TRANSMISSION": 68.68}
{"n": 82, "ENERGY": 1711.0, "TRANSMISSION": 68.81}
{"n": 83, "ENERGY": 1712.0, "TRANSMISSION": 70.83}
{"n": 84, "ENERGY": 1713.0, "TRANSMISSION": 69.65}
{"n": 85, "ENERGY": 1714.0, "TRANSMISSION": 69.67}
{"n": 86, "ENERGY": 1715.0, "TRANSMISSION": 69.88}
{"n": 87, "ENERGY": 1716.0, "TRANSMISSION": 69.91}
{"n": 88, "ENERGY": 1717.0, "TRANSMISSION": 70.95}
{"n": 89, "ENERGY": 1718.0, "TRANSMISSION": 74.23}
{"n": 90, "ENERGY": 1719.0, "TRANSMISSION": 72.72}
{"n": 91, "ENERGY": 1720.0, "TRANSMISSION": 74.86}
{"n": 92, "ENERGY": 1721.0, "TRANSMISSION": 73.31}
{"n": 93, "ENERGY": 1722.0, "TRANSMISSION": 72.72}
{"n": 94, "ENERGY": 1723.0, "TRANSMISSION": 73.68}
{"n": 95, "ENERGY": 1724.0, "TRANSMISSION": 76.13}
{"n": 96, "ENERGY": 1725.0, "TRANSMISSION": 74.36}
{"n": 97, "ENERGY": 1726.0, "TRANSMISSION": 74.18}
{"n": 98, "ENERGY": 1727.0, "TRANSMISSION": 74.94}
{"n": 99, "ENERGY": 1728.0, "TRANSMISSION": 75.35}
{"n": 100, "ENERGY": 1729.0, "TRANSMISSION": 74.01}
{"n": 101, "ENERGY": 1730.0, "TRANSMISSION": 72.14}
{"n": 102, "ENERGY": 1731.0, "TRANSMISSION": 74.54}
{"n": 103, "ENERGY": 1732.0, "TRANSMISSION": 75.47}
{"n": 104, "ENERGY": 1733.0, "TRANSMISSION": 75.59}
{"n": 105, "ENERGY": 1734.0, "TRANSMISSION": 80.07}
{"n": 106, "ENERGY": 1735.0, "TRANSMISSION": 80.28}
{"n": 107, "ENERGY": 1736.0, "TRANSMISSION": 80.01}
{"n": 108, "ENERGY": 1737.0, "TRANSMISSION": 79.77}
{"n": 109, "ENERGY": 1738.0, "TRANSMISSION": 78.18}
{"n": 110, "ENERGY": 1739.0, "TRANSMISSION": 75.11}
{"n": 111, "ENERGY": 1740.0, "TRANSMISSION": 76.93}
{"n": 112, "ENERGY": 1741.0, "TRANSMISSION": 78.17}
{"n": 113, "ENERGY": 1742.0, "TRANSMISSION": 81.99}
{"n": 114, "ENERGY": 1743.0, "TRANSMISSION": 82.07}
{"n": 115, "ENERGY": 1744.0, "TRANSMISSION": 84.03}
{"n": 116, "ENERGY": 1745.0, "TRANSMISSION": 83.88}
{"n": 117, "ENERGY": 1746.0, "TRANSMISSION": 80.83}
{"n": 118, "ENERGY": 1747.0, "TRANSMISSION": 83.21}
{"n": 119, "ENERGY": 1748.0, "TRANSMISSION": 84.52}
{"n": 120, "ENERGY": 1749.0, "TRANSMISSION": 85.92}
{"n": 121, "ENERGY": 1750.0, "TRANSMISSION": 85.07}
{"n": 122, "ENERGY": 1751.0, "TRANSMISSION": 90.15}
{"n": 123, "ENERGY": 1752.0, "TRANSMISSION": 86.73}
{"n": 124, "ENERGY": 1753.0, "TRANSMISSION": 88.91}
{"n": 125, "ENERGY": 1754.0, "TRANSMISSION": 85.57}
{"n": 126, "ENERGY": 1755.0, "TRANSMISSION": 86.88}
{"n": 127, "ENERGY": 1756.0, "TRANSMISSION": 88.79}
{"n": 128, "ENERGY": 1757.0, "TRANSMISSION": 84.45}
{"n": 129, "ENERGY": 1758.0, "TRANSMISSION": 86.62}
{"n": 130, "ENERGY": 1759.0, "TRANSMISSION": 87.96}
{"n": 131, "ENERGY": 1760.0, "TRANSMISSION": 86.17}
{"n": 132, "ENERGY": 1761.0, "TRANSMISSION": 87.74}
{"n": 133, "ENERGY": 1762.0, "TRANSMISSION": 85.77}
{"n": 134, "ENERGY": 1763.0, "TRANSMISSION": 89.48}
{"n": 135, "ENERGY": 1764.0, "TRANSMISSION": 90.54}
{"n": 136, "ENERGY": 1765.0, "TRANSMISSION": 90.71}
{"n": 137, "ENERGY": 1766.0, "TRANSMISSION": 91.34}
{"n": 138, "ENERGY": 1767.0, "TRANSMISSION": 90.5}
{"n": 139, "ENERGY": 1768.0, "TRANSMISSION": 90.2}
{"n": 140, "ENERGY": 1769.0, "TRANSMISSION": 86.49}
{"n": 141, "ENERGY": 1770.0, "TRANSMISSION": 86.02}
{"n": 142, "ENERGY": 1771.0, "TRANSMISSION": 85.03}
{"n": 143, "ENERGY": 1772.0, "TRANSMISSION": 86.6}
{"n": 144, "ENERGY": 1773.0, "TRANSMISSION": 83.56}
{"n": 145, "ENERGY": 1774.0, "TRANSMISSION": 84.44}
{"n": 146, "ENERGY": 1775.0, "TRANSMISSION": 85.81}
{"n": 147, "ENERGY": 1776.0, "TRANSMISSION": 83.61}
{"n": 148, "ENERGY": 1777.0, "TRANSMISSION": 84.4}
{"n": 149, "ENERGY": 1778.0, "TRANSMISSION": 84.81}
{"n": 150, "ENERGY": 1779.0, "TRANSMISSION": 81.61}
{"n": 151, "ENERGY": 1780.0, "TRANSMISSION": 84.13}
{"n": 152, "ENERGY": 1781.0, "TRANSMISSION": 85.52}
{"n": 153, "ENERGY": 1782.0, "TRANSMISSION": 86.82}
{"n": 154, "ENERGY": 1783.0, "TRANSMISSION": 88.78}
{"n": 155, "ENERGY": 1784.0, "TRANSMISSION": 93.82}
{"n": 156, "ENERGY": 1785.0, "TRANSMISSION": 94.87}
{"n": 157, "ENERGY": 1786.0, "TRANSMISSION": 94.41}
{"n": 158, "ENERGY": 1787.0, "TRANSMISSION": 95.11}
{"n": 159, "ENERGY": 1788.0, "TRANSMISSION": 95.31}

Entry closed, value 0.006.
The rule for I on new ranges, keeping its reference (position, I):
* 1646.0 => -0.028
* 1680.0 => 0.073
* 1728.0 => 0.075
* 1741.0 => 0.058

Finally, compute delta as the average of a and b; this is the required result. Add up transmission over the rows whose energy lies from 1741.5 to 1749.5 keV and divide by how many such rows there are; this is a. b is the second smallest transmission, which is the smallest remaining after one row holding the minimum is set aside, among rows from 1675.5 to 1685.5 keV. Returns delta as 74.8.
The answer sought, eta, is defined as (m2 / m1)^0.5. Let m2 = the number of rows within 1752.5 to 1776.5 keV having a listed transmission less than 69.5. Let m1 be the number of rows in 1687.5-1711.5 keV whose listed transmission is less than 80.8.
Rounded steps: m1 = 24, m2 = 0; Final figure 0.0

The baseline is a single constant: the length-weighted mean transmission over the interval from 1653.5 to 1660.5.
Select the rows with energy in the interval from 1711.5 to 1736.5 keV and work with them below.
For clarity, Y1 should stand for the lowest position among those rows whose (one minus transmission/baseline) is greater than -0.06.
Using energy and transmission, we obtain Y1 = 1712.0 keV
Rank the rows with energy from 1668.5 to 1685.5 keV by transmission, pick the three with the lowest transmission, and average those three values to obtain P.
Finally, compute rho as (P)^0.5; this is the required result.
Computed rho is 8.1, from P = 66.2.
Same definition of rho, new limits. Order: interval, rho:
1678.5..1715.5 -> 8.0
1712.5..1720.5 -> 8.4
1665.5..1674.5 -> 8.2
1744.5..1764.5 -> 9.1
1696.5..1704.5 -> 8.3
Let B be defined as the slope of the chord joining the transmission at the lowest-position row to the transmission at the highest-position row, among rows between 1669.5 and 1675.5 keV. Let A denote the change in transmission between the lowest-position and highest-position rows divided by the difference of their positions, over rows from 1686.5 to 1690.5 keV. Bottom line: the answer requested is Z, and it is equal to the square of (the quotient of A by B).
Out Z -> 13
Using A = 1.4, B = 0.4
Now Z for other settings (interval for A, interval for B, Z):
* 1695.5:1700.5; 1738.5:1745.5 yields 0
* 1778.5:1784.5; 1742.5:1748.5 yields 25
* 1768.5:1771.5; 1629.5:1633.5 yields 0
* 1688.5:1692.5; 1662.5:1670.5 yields 143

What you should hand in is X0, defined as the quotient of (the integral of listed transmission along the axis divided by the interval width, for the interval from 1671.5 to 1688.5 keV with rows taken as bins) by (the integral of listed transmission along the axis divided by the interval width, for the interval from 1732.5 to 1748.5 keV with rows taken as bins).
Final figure 0.84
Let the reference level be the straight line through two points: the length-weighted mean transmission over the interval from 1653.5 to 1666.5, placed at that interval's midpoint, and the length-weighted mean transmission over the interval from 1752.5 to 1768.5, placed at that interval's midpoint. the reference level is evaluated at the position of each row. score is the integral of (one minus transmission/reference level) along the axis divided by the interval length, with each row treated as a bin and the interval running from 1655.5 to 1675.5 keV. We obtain 0.02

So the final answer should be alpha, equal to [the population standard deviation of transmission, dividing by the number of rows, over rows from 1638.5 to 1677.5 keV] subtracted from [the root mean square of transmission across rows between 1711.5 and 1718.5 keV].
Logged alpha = 69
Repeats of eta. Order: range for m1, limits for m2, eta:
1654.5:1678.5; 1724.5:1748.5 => 0.0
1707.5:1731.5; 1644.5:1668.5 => 0.8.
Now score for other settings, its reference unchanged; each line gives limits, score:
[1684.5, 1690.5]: 0.11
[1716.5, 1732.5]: 0.09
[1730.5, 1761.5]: 0.03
